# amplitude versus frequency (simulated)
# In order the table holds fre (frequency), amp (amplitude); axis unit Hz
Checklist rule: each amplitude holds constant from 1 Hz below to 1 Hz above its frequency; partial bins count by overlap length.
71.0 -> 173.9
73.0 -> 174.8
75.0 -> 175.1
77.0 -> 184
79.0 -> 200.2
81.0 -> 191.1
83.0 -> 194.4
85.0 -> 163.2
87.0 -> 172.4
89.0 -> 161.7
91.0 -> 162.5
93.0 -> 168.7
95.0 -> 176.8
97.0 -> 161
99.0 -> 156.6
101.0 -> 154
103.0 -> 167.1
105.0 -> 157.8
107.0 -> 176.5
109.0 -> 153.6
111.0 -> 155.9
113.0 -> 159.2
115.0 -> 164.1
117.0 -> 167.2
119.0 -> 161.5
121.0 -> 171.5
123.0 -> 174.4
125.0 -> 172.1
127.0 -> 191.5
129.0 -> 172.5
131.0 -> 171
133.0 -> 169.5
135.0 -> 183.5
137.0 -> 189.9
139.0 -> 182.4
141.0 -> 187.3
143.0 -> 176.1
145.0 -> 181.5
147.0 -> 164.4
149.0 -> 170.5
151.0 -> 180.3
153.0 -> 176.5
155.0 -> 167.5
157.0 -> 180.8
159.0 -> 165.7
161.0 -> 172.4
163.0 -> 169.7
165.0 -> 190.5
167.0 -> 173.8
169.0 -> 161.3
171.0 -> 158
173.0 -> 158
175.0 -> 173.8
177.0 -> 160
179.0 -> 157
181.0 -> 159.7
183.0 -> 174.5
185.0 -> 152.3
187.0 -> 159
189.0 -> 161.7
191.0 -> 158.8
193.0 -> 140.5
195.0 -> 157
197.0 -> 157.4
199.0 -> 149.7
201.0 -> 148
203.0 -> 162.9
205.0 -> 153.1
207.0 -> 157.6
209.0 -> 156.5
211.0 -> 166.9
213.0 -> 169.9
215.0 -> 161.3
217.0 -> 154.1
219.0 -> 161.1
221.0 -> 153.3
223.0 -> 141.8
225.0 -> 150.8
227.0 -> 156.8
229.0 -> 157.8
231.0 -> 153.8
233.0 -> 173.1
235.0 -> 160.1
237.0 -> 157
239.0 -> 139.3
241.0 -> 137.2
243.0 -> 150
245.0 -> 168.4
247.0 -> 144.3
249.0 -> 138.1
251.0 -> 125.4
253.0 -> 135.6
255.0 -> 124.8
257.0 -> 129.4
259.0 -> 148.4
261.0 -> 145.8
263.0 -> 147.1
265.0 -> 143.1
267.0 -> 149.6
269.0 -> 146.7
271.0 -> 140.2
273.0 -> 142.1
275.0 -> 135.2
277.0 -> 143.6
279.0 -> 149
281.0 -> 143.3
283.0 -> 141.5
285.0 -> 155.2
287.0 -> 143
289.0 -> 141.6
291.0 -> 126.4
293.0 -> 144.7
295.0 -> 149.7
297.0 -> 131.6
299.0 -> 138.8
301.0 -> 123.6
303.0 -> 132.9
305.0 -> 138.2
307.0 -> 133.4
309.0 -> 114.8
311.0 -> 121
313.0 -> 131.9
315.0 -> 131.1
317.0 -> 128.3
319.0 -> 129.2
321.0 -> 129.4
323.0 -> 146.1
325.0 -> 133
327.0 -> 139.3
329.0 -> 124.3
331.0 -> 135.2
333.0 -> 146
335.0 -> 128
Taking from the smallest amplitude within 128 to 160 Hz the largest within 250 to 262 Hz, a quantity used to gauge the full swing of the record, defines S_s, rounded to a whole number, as 16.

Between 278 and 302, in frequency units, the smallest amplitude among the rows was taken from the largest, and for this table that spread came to 32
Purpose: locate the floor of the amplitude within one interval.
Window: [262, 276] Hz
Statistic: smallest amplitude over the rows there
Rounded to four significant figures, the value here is 135.2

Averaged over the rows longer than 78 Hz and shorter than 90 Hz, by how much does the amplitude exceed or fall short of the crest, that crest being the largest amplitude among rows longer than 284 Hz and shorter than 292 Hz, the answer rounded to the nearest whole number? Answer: 25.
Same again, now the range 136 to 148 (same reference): 25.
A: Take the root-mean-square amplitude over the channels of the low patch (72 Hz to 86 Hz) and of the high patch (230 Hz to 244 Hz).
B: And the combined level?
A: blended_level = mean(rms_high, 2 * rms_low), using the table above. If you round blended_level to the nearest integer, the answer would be 260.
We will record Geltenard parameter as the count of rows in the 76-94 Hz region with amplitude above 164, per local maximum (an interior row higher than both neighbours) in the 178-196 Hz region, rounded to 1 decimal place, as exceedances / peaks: 3.0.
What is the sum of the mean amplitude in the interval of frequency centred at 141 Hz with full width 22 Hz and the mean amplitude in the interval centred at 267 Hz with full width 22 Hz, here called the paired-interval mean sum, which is 321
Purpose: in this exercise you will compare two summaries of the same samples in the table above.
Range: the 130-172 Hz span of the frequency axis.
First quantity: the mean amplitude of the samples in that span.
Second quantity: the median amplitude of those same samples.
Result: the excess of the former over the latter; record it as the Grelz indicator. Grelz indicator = 1.1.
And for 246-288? -1.6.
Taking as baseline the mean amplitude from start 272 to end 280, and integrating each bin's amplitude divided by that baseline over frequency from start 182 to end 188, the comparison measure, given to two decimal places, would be 6.82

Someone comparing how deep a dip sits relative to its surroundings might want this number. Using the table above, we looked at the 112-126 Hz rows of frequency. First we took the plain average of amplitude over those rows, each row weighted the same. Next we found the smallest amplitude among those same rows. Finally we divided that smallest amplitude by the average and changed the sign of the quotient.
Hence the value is -0.95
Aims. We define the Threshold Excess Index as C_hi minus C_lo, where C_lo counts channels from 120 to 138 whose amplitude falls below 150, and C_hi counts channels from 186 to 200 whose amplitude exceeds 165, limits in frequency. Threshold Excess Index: 0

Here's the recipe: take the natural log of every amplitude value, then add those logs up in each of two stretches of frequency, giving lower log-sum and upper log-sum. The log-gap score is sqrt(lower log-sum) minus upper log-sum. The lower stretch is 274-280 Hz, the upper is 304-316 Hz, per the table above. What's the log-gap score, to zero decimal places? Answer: -25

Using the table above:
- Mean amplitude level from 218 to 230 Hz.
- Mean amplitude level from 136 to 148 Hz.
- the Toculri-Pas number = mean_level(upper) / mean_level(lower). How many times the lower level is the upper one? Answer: 0.85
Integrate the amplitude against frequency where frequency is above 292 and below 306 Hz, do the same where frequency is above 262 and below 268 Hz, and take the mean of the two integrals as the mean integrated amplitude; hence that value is 1399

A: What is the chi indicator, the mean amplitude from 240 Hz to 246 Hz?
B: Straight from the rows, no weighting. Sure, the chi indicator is 152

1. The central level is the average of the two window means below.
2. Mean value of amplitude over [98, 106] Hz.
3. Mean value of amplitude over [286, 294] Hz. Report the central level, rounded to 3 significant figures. 149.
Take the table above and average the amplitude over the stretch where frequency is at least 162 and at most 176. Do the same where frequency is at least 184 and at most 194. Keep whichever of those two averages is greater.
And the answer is 169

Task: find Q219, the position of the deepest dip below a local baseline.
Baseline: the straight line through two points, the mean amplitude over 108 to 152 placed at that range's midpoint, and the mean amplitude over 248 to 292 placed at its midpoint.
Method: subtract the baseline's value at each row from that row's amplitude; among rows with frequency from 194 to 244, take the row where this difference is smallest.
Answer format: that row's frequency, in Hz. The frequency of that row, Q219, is 241.0 Hz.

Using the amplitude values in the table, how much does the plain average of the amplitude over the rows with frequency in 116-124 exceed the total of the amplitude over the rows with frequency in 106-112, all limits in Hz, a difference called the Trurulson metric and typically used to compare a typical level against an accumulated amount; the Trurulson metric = -317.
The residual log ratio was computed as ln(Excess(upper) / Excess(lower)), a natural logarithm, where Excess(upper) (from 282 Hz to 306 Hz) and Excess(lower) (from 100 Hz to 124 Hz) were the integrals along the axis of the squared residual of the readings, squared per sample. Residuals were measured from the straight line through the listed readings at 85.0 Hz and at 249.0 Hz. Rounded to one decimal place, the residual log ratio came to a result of 0.4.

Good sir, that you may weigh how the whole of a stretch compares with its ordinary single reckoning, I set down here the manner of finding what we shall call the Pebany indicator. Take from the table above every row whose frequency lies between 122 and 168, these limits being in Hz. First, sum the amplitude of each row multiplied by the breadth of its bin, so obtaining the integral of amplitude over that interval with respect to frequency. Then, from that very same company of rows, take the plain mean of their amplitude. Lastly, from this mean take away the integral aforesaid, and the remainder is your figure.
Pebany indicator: -7951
